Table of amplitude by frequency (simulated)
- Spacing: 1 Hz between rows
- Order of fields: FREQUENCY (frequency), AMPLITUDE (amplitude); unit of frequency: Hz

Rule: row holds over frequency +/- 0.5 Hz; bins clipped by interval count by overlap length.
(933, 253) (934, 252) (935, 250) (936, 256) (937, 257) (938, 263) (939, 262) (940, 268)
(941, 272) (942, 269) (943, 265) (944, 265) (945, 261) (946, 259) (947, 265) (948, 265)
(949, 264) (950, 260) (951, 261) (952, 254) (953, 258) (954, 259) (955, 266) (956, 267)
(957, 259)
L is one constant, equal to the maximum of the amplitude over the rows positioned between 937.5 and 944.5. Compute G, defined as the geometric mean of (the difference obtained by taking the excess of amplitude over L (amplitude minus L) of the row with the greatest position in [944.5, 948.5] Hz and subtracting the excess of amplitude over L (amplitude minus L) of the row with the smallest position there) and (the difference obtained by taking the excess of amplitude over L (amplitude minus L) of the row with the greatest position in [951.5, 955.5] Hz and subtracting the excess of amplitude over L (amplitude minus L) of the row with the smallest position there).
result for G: 6.9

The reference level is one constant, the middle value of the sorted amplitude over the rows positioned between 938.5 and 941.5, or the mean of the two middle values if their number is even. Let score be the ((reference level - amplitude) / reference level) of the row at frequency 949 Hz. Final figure 0.015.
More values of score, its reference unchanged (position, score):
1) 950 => 0.030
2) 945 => 0.026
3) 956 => 0.004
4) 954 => 0.034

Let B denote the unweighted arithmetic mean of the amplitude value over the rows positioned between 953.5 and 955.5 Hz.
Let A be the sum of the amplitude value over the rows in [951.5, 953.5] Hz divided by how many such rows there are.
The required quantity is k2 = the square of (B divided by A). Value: 1.05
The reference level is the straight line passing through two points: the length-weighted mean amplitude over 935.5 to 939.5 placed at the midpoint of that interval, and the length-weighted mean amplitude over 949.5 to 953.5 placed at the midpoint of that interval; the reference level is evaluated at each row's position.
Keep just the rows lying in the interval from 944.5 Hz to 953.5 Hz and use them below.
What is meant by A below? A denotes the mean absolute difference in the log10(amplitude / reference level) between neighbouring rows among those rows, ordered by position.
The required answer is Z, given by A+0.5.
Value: 0.505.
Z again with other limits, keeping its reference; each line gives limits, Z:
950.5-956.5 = 0.507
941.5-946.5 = 0.504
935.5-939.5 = 0.505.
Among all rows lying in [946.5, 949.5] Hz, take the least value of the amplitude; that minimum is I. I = 264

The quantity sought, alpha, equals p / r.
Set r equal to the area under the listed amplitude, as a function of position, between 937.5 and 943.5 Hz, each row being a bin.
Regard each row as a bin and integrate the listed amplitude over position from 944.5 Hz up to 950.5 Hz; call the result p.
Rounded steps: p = 1574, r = 1599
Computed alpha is 0.98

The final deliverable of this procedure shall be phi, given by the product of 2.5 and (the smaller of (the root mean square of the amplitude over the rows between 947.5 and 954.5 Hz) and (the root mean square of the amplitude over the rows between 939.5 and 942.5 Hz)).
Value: 650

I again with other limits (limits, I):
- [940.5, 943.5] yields 265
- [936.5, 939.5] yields 257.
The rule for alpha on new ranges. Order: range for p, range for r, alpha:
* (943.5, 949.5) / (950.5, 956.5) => 1.01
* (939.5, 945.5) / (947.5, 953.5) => 1.02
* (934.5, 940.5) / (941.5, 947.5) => 0.98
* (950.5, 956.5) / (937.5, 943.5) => 0.98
